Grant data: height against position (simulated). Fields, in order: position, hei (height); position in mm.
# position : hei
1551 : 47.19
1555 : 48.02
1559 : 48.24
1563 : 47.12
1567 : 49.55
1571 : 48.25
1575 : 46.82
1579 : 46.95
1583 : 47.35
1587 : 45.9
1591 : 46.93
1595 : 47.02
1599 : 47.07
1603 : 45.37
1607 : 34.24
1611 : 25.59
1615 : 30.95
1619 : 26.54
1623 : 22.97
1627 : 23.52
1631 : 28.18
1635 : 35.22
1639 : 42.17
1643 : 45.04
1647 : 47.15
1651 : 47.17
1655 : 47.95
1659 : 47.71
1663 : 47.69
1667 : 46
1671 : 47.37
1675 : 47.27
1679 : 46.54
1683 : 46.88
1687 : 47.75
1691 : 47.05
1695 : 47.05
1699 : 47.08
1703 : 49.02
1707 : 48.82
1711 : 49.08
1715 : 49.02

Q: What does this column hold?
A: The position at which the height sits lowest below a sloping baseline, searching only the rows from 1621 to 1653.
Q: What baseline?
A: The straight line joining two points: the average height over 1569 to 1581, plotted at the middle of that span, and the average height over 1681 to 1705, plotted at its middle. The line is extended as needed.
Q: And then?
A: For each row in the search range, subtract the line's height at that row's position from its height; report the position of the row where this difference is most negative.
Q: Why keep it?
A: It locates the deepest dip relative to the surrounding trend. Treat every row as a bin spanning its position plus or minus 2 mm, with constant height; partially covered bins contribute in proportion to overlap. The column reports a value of 1623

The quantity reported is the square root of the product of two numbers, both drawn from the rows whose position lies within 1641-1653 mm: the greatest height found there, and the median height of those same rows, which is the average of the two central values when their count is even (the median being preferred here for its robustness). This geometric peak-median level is 47.2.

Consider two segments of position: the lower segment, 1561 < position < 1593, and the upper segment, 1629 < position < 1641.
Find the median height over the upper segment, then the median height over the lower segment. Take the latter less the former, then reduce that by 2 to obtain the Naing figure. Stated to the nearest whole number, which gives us 10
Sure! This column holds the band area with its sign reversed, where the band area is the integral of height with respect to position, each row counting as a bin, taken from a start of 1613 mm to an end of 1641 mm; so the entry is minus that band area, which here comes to -838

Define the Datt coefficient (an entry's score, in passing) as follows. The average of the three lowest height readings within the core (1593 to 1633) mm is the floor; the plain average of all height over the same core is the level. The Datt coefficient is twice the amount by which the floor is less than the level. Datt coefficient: 18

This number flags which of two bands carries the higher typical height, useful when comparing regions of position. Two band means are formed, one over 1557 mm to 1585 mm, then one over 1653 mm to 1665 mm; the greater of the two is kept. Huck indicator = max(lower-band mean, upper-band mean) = 47.8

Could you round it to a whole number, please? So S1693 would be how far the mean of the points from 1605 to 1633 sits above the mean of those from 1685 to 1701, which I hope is -20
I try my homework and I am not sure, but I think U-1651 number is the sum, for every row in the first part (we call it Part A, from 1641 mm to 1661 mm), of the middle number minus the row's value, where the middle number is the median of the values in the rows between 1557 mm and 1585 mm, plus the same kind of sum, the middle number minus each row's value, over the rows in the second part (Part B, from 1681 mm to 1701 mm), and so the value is 3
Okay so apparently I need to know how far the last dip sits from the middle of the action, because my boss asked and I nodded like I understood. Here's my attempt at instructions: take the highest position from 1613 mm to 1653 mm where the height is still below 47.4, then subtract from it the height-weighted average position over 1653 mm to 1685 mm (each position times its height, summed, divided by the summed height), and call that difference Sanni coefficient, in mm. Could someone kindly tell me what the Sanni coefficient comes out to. -17.9 mm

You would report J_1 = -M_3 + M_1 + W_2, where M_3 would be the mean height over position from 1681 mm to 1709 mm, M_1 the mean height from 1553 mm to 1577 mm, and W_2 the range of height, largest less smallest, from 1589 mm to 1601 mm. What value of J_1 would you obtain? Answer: 0.5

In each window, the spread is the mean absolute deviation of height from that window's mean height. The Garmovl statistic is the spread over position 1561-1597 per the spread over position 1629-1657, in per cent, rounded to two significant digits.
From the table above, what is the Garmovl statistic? 12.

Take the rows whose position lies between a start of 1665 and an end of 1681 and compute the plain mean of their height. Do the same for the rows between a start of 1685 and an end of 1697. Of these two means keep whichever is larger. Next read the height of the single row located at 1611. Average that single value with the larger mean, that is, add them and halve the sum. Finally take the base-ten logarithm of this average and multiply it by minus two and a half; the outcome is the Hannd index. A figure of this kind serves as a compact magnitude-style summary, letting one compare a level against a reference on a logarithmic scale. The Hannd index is -3.90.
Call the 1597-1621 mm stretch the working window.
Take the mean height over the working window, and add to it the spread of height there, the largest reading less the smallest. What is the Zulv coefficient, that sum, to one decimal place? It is 56.4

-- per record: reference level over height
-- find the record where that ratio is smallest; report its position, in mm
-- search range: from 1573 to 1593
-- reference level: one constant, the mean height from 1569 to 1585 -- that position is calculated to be 1583 mm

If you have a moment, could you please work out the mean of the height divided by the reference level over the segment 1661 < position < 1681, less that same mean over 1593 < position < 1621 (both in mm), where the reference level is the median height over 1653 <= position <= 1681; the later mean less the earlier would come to 0.22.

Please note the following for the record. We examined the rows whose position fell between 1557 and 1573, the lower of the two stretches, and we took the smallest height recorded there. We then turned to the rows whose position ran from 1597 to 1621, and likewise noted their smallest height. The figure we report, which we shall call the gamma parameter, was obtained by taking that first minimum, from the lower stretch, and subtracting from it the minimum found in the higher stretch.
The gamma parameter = 22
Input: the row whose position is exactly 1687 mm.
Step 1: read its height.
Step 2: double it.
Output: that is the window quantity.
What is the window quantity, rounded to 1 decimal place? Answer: 95.5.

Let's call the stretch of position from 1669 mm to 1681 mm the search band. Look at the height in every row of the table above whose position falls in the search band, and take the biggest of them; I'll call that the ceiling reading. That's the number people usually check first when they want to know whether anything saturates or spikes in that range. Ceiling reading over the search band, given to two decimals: 47.37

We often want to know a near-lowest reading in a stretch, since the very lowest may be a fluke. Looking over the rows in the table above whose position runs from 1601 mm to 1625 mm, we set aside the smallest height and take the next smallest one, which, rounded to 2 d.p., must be 25.59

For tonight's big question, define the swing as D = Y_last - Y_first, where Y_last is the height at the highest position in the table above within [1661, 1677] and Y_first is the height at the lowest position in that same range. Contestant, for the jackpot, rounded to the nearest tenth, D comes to -0.4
